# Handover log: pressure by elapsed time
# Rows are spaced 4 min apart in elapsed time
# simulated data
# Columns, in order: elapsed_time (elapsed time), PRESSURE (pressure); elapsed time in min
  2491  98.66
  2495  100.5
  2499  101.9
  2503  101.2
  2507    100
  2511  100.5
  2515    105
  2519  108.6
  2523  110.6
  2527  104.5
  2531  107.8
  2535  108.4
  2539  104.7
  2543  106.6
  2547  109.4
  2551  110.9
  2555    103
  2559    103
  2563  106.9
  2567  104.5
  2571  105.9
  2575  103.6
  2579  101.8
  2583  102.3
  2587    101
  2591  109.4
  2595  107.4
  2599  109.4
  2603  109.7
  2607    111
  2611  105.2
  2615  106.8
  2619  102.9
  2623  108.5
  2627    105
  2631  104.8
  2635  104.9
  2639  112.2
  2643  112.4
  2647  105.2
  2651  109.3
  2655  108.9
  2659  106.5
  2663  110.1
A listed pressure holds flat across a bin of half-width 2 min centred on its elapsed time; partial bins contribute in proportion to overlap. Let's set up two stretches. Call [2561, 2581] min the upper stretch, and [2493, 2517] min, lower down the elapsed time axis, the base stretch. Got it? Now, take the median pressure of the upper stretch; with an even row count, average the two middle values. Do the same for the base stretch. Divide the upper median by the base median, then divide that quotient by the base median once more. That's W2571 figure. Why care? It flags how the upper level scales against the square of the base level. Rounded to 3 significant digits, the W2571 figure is 0.0103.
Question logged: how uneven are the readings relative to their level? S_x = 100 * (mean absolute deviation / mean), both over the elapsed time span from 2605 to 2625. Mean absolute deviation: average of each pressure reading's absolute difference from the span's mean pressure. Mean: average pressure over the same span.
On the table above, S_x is 2.1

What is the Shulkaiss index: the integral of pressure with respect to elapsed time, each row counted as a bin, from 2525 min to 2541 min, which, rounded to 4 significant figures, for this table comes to 1702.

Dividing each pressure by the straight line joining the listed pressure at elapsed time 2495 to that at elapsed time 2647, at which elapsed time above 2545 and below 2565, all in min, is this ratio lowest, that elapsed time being 2559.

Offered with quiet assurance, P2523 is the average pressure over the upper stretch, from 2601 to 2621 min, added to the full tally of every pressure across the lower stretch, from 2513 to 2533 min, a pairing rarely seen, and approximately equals 644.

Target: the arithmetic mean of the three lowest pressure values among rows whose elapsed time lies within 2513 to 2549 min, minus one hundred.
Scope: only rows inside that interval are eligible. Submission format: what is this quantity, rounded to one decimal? 4.7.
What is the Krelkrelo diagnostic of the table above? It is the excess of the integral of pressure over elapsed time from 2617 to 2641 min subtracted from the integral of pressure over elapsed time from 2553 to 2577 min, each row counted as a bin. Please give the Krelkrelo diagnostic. -46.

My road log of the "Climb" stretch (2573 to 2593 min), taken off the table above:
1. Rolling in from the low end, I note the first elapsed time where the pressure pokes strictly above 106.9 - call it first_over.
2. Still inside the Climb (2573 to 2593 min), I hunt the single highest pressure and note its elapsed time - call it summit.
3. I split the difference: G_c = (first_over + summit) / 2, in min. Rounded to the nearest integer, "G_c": 2591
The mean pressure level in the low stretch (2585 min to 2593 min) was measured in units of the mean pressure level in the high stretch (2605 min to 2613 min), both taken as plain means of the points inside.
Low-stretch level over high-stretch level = 0.97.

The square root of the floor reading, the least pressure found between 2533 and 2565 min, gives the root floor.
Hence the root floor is 10.1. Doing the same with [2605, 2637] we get 10.1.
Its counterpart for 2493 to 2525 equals 10.0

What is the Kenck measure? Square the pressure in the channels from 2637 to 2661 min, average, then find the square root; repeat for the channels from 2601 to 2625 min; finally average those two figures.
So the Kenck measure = 108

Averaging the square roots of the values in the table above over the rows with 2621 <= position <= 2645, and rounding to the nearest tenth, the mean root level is 10.4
